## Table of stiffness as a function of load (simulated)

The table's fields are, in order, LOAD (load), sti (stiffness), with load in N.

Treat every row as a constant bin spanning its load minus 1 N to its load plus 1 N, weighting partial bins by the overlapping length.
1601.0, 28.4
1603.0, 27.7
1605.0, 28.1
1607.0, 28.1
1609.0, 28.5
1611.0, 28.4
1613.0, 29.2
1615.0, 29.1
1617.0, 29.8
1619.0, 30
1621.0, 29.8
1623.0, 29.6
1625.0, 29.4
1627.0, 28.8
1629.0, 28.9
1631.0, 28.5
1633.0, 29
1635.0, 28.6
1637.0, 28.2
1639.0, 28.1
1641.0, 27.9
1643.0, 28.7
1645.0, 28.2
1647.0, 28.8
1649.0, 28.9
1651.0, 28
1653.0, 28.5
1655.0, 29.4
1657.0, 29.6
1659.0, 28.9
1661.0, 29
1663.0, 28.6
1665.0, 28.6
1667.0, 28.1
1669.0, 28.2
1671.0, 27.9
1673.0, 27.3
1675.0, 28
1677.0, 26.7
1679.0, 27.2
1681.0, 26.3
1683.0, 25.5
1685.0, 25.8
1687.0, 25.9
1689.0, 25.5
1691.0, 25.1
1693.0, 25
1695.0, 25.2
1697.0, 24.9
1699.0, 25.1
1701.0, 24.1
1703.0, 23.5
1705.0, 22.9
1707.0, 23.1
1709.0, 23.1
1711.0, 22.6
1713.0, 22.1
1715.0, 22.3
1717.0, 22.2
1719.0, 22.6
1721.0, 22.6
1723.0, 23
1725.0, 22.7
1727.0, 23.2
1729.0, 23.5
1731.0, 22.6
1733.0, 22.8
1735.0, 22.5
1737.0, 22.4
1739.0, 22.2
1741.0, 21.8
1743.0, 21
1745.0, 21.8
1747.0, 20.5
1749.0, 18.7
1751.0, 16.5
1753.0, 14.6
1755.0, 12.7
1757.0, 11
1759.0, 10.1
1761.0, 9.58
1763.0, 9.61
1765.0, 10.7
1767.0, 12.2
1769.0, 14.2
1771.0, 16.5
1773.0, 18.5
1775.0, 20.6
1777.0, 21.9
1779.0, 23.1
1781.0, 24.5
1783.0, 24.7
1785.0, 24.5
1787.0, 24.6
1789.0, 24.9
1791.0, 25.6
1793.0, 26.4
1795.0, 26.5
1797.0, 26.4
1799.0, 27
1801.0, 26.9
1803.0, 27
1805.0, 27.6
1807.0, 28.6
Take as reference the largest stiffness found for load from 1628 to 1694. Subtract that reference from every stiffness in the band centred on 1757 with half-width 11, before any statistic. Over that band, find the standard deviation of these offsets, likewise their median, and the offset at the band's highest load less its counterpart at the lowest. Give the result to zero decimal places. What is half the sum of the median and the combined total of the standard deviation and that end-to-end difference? -11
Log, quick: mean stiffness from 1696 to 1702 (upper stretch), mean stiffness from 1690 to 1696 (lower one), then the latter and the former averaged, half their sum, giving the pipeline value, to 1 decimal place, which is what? 24.9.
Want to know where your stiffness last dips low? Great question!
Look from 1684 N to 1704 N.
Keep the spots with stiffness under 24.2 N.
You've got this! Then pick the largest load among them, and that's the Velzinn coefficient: 1703.0 N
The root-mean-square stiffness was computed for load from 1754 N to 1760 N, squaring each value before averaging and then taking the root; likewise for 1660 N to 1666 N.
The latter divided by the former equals 2.54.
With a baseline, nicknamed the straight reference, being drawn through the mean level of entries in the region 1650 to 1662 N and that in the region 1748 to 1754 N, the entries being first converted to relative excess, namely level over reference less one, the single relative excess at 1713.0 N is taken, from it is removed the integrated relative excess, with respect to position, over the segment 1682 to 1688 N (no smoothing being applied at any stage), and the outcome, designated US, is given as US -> -0.11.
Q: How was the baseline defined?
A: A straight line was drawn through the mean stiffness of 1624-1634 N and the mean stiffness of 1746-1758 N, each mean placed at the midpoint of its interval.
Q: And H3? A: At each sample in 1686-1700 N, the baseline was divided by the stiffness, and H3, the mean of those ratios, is 0.872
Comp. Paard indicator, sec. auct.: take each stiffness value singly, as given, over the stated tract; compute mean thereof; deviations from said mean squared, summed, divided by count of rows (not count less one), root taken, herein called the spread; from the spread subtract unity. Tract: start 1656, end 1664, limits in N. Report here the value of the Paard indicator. -0.64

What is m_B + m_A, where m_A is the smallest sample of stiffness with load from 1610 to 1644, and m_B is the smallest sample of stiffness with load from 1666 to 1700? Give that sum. 53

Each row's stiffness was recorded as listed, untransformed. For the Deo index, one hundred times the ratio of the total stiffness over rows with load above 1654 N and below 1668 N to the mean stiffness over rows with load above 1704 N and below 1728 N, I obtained 891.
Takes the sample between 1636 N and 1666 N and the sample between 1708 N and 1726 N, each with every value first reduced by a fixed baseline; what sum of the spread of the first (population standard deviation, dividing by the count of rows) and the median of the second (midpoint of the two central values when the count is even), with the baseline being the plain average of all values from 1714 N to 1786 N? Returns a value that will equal 4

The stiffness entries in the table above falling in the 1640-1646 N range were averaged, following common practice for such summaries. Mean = 28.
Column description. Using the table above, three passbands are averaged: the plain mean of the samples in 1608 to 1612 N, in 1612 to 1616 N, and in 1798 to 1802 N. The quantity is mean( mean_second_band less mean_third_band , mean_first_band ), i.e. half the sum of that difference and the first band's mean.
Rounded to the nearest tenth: 15.3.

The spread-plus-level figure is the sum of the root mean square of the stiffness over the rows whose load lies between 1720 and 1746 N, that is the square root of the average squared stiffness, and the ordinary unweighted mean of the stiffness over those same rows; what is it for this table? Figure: 45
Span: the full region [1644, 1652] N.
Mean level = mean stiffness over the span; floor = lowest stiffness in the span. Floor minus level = -0.5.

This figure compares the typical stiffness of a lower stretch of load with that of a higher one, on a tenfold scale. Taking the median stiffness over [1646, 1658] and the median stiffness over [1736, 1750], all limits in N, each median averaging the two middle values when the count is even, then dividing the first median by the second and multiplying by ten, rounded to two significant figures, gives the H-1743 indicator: 13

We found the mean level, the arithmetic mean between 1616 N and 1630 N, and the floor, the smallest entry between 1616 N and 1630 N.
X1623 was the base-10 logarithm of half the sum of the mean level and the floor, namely 1.46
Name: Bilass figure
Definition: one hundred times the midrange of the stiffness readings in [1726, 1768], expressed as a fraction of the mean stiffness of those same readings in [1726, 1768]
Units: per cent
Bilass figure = 93.9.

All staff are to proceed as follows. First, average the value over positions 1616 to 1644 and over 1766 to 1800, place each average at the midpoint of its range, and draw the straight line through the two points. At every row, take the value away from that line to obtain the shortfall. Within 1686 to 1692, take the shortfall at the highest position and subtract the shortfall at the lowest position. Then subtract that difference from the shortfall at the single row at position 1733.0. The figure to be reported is 1.2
